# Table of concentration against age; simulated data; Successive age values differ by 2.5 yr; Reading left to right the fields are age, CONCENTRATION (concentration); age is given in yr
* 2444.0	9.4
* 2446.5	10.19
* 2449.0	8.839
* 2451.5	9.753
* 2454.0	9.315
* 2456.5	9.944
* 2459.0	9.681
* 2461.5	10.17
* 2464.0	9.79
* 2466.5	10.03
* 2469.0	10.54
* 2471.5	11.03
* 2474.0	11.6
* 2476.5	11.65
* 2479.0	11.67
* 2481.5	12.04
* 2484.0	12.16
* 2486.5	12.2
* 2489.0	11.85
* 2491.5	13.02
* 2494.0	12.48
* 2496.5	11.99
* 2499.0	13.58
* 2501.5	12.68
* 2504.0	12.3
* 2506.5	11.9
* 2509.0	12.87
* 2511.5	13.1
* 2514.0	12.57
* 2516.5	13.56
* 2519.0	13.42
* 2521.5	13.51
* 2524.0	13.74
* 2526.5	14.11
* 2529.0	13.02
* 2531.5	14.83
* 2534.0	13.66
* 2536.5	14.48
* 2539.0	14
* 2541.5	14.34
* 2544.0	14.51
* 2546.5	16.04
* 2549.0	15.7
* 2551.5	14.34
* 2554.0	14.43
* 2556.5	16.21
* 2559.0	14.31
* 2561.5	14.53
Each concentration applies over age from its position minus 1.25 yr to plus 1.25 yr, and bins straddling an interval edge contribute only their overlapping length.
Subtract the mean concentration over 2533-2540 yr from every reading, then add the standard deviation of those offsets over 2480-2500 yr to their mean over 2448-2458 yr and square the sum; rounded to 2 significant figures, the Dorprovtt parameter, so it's 16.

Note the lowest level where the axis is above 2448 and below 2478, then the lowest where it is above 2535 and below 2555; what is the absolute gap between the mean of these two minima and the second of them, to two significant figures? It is 2.6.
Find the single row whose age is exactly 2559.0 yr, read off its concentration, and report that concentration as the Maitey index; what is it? 14.31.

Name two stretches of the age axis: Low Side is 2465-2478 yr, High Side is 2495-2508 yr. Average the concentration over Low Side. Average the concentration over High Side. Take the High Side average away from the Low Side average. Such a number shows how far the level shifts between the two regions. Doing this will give -1.5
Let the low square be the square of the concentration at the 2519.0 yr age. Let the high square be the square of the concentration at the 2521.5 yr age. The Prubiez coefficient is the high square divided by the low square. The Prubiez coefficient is 1.01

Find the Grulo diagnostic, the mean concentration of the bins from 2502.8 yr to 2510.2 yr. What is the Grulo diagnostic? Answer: 12.4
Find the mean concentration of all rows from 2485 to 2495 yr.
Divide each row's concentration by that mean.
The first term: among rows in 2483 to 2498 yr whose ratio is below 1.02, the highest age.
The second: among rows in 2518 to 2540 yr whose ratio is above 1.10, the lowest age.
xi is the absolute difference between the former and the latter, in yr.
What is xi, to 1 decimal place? 27.5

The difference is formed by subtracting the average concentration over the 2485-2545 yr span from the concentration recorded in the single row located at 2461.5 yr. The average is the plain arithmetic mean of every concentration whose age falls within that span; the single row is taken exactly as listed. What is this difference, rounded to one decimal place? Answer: -3.1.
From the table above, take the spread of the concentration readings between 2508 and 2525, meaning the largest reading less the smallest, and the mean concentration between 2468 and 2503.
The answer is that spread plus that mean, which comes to 13.2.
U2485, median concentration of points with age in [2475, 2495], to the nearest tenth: 12.1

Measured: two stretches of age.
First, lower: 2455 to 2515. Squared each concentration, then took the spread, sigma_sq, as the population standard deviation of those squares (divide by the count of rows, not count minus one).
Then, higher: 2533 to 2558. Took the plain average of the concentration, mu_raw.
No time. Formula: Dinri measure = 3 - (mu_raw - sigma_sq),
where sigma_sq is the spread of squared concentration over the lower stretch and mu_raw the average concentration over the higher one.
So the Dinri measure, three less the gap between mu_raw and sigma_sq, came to 14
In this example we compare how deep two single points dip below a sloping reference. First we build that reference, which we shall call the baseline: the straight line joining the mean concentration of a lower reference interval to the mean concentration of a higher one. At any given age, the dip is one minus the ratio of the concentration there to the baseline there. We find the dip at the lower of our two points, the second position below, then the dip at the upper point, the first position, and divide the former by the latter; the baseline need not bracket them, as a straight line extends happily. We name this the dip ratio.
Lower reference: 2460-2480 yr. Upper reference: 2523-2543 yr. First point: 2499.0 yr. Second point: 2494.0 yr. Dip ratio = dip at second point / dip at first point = 0.4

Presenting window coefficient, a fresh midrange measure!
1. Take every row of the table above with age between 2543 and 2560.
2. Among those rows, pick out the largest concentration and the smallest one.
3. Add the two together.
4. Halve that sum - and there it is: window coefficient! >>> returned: 15.3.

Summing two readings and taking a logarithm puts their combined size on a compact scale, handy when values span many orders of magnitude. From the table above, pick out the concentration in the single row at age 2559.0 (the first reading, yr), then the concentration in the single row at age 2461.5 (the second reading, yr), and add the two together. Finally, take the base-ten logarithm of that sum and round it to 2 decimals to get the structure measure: 1.39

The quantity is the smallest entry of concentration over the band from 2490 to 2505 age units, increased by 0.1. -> 12.1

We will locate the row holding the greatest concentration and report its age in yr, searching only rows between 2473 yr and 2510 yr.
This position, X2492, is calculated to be 2499.0 yr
